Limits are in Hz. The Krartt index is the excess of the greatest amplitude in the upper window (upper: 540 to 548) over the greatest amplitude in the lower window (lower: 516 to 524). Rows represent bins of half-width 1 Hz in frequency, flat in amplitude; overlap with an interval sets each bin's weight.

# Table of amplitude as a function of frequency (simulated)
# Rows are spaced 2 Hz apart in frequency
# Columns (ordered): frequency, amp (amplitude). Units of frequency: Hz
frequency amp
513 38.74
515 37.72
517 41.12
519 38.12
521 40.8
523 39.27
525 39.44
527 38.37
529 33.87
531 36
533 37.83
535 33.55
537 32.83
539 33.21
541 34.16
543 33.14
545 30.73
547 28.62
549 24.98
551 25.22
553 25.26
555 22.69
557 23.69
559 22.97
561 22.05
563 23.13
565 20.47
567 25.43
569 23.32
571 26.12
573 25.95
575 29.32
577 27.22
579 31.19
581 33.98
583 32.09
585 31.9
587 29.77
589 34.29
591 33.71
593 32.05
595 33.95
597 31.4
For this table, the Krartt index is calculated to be -7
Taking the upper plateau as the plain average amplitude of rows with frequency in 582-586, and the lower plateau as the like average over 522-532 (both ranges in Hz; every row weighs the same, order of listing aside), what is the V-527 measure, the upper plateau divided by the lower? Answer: 0.86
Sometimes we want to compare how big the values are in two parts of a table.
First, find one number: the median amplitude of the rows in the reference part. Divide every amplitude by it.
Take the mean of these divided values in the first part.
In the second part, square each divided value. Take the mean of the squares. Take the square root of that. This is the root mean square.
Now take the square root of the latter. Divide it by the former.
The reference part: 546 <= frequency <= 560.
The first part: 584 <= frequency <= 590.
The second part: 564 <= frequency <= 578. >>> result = 0.79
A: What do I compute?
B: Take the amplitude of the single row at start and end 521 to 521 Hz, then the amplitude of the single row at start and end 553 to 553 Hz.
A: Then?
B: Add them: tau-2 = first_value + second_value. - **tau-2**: 66.1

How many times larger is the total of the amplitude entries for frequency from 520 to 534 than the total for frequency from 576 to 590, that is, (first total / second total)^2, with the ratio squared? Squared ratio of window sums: 1.5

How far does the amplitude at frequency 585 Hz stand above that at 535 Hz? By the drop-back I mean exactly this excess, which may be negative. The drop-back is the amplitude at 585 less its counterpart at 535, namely -2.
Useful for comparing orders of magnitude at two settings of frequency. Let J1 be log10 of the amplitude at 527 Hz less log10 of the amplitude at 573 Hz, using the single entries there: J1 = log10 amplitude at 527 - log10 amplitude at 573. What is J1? 0.17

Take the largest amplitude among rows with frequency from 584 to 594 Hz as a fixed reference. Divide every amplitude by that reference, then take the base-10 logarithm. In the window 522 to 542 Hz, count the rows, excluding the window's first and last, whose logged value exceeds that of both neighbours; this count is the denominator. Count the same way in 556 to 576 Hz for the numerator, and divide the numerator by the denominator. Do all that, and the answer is 1.5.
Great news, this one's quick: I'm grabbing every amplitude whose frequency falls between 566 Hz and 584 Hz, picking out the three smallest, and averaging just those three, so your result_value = 25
